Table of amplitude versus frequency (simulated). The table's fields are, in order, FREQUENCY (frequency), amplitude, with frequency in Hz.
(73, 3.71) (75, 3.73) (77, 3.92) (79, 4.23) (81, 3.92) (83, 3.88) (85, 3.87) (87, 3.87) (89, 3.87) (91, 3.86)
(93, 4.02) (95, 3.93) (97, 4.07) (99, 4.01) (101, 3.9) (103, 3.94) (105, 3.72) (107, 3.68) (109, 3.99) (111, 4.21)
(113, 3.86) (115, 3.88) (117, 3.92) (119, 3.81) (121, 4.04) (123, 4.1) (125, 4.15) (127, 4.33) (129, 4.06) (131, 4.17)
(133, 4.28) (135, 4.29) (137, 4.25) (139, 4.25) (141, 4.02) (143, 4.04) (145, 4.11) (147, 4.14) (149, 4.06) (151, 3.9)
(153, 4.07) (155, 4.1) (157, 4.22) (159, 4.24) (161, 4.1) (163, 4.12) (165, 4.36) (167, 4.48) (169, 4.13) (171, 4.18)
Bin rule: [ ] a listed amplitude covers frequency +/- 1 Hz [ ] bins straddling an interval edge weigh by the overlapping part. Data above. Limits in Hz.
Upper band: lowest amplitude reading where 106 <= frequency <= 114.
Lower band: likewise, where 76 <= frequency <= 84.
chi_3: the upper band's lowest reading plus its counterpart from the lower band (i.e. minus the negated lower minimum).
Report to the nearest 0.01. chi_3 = 7.56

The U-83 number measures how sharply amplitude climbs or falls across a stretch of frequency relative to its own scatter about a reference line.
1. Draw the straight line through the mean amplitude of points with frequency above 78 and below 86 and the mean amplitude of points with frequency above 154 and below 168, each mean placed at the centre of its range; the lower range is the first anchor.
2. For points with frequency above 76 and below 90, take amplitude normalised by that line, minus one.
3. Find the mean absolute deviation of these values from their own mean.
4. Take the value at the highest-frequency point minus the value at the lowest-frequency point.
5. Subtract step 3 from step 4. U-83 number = -0.044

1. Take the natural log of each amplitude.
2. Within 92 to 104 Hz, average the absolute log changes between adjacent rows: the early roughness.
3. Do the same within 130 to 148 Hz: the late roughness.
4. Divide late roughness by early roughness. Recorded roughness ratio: 0.69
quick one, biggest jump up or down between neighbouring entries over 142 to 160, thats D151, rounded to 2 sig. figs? 0.17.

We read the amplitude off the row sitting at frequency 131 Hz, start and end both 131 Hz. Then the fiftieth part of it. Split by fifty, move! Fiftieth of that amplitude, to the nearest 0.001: 0.083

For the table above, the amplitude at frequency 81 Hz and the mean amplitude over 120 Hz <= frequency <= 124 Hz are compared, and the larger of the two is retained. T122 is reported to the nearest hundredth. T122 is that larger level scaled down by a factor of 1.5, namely 2.71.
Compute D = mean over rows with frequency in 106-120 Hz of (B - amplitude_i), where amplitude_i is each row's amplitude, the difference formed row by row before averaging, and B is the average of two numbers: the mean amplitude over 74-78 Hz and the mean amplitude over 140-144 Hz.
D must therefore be 0.020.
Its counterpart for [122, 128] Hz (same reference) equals -0.266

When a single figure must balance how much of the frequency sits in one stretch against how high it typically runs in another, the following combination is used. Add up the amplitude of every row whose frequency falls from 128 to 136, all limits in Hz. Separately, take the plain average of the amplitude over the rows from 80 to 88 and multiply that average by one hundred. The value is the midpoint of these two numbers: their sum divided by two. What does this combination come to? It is 203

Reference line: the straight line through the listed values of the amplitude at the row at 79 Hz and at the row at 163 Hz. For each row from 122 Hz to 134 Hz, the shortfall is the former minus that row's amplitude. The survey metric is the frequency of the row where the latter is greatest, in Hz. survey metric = 129 Hz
